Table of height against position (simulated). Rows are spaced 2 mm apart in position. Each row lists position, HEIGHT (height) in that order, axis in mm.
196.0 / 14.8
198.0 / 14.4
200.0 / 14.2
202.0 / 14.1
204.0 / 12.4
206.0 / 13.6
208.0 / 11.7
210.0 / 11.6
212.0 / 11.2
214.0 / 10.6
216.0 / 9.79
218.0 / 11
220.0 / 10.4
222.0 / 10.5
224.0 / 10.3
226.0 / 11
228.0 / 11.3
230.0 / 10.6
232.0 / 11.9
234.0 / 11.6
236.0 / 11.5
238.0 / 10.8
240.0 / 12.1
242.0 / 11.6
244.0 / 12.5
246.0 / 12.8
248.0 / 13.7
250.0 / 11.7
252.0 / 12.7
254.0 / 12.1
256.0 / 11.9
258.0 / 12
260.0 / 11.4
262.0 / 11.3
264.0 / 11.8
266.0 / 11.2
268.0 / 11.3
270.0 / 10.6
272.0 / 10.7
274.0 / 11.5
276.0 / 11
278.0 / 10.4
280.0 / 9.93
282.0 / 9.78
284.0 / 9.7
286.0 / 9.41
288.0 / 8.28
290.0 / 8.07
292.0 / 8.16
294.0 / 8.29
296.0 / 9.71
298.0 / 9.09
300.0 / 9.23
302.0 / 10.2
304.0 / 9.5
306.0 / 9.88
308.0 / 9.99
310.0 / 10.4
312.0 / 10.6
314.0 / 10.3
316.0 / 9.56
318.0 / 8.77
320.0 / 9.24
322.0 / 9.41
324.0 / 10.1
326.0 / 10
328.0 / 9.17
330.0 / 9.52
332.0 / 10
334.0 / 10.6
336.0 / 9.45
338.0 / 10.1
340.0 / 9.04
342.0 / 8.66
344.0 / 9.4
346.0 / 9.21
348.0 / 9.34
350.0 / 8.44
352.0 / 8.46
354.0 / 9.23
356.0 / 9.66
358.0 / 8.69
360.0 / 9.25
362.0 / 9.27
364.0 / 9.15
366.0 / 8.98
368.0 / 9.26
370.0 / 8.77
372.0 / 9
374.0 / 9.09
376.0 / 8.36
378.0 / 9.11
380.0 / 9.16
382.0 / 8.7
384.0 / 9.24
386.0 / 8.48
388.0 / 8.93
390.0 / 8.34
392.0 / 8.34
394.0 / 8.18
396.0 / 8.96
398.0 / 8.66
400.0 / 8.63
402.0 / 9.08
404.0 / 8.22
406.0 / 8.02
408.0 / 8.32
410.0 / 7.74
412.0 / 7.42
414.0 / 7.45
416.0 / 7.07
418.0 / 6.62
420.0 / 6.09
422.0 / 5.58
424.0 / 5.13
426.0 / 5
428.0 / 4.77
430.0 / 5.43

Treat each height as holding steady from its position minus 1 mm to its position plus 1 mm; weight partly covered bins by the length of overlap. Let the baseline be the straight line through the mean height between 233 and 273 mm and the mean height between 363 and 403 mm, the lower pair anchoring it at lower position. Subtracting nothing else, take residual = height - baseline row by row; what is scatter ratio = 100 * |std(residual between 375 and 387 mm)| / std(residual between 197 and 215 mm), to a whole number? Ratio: 29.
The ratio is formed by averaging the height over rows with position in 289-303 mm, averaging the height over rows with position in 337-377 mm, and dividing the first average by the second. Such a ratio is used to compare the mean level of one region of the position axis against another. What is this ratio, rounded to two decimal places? 0.99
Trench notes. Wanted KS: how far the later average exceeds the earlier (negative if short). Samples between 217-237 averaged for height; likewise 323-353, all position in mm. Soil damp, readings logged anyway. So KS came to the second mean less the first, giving -1.6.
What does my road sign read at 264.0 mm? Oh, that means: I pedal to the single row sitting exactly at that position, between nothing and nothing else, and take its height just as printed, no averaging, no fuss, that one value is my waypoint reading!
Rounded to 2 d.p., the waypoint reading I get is 11.80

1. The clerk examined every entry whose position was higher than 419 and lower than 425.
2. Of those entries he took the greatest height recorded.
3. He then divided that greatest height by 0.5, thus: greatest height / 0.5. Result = 12.2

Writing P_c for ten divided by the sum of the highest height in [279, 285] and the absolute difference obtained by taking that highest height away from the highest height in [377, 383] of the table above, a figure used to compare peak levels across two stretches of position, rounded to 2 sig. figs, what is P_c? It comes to 0.93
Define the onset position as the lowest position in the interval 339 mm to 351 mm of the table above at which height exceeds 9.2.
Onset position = 344.0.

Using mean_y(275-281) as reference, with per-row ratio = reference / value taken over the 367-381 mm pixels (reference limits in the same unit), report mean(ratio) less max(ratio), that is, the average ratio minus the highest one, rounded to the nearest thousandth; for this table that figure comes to -0.083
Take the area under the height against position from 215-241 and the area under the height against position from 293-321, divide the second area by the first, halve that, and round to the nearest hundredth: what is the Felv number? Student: 0.47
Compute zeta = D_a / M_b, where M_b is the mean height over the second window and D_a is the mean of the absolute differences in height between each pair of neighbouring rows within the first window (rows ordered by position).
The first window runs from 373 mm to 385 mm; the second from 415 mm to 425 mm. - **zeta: 0.083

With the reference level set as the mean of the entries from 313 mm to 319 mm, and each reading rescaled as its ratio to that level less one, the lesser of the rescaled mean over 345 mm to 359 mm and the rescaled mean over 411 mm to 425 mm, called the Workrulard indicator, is -0.32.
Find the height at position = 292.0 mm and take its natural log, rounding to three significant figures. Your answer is 2.10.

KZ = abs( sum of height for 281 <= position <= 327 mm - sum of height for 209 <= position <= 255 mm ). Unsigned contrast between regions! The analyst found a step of 46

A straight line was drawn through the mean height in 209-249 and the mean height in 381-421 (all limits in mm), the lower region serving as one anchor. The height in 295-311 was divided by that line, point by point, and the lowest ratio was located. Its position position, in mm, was 298.0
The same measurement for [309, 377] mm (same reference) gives 318.0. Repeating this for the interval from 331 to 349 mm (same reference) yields 342.0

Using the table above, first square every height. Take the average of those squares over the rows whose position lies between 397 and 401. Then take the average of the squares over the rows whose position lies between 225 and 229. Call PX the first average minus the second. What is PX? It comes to -50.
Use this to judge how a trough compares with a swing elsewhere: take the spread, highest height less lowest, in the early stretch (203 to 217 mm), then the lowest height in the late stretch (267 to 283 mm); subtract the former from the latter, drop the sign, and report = 6.0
